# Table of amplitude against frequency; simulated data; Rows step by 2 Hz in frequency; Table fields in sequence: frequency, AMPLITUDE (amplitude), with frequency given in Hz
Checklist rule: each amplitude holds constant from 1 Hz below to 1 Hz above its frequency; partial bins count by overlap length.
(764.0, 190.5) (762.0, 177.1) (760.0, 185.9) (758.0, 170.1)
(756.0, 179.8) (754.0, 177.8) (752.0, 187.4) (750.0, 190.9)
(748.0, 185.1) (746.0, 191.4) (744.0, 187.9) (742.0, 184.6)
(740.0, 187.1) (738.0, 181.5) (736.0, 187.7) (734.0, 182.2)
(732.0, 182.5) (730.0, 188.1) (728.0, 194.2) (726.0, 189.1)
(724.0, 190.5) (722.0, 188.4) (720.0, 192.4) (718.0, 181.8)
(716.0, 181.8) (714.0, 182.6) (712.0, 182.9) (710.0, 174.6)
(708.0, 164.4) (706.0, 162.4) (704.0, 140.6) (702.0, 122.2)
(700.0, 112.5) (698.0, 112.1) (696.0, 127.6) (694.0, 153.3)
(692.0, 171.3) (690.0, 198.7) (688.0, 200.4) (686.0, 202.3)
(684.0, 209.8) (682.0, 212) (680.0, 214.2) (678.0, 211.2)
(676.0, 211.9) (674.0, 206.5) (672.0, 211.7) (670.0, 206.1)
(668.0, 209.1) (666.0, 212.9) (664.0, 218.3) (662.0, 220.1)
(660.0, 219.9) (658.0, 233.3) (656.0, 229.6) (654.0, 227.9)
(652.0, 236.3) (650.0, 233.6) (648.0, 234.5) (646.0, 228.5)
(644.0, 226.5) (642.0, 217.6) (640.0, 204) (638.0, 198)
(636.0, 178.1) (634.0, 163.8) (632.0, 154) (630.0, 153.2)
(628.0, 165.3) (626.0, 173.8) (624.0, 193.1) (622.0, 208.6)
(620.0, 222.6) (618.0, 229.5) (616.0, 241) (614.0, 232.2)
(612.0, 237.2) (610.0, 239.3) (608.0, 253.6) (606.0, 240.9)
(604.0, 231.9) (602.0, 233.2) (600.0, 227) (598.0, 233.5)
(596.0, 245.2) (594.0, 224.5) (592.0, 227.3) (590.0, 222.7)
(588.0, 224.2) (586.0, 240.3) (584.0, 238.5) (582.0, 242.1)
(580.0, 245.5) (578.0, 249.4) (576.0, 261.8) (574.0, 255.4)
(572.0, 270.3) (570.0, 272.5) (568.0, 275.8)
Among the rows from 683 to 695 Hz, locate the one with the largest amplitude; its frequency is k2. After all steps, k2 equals 684.0 Hz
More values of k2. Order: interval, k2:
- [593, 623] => 608.0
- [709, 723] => 720.0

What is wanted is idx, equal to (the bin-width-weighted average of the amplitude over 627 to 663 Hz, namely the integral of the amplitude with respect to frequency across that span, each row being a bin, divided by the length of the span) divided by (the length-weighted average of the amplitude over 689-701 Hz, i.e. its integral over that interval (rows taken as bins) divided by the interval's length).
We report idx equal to 1.4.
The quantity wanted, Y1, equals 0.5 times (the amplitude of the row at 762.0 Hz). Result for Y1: 89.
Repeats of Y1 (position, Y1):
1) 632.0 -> 77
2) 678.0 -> 106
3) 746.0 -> 96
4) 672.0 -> 106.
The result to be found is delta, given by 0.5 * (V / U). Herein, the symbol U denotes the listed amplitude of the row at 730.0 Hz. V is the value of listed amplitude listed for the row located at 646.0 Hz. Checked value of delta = 0.61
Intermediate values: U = 188.1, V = 228.5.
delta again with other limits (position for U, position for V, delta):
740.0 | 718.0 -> 0.49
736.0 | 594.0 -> 0.60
